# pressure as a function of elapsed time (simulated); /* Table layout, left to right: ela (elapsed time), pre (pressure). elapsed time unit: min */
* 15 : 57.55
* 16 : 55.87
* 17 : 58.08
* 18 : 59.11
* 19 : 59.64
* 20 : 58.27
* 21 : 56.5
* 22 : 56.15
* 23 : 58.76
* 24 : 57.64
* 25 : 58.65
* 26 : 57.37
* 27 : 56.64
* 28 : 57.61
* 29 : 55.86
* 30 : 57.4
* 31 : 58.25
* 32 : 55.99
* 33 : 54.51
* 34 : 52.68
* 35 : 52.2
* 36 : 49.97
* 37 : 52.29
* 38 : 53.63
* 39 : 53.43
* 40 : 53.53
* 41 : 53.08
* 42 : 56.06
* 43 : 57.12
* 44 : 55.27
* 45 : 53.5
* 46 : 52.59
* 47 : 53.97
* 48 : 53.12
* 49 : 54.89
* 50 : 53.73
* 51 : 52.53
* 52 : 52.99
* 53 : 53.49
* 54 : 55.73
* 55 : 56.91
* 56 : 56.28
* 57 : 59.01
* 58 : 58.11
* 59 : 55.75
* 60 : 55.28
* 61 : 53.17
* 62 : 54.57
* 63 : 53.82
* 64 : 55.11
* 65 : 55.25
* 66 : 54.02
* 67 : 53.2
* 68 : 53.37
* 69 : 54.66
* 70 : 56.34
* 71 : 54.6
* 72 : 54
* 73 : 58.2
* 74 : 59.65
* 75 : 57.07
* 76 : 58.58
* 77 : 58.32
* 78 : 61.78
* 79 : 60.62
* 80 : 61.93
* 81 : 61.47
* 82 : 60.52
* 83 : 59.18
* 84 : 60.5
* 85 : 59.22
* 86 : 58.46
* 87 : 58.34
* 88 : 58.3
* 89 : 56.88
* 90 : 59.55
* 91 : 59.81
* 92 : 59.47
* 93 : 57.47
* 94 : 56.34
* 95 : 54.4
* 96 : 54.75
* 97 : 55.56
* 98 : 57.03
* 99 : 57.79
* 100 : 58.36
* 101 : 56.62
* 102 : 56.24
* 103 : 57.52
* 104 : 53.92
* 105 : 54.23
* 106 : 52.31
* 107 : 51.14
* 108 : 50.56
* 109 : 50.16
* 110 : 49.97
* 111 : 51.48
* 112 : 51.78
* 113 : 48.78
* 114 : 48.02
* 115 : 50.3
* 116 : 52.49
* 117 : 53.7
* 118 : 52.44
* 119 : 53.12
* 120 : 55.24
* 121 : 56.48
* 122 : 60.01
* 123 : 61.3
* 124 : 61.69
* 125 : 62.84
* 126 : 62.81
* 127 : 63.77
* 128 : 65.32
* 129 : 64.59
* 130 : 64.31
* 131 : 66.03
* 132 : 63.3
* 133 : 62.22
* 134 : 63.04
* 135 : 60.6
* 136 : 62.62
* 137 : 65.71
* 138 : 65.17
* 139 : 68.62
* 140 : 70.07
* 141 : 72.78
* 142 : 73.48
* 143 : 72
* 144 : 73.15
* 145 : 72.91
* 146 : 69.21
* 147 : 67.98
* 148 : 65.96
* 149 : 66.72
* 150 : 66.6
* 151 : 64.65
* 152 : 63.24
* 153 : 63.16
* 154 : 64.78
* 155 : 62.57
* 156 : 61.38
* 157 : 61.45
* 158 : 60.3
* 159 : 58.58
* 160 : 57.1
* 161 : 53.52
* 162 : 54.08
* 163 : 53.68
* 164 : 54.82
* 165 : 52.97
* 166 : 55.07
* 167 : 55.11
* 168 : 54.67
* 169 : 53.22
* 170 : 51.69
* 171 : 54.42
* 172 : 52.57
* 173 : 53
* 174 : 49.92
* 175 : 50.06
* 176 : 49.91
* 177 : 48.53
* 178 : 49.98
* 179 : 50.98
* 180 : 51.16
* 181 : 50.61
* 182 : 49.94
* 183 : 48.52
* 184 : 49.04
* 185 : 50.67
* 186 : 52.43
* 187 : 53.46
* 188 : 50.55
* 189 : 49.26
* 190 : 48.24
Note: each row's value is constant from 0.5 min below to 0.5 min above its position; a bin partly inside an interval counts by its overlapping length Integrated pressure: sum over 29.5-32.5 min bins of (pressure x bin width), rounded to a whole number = 172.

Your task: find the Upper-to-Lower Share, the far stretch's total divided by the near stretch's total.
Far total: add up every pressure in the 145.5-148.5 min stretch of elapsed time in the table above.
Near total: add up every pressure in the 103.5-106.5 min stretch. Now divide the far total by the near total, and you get 1.27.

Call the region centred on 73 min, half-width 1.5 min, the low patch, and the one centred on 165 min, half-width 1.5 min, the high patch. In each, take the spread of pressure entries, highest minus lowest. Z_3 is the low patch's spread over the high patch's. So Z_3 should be 2.7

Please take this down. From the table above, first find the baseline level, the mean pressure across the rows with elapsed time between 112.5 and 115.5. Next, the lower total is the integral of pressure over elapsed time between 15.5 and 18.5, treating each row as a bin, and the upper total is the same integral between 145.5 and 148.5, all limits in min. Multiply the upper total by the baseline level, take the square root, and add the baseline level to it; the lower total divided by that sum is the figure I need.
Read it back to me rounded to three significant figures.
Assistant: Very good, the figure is 1.16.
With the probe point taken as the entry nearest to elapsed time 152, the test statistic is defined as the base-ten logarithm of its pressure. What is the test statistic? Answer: 1.80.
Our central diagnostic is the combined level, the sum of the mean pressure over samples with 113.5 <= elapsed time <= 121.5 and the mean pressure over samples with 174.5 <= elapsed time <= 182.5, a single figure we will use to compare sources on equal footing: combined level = 103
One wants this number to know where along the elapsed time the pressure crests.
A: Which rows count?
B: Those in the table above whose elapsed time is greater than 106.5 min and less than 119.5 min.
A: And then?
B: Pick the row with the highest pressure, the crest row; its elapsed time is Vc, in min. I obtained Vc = 117 min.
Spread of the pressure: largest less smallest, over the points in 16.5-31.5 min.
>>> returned 3.8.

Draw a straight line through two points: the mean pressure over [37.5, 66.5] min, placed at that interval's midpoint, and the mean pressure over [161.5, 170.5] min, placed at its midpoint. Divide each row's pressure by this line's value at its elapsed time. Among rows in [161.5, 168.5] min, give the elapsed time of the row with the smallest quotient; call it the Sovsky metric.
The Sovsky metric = 165 min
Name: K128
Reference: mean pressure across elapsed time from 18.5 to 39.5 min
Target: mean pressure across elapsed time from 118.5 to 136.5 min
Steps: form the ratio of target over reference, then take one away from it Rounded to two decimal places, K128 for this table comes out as 0.10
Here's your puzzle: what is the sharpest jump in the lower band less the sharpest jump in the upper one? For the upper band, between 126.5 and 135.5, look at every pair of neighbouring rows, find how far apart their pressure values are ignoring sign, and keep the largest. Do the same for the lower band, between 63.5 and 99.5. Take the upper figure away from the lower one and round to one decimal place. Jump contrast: 1.5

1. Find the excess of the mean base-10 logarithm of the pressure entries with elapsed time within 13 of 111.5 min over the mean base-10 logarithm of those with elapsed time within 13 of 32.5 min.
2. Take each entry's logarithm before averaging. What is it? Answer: -0.012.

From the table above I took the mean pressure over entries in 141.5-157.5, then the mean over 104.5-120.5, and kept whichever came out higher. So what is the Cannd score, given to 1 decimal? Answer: 66.8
